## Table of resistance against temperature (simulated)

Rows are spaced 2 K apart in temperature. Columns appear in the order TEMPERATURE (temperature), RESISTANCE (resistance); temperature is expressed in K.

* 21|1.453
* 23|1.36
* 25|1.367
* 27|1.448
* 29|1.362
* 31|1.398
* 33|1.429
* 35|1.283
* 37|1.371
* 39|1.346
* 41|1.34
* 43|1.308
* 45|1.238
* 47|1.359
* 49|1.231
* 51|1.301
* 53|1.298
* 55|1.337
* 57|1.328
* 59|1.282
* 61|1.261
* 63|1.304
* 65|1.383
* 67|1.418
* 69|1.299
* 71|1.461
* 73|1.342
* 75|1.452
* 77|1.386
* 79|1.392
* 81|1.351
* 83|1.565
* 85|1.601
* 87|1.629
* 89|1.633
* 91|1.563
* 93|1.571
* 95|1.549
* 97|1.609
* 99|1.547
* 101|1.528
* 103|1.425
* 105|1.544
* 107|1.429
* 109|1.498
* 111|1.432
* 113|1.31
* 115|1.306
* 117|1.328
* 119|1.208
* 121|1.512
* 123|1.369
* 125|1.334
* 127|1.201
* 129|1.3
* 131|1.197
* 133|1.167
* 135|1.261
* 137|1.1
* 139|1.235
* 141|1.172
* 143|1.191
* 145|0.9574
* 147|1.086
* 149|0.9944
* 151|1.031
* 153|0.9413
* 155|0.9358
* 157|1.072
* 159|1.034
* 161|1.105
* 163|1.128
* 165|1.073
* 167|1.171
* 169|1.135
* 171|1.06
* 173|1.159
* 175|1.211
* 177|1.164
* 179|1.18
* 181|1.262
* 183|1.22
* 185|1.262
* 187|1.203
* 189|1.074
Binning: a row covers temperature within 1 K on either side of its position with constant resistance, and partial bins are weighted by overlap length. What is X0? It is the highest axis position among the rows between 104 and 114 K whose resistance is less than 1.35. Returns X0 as 113 K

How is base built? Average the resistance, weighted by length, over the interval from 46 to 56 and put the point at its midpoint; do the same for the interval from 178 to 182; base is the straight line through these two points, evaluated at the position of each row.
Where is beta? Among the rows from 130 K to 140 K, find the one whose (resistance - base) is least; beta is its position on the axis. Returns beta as 137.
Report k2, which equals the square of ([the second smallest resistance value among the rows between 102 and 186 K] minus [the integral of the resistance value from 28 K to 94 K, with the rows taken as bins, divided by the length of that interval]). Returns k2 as 0.20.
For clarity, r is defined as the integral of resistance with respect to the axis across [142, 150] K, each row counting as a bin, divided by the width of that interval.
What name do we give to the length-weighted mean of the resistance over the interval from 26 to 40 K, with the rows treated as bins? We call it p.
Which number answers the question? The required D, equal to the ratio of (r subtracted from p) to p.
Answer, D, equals 0.23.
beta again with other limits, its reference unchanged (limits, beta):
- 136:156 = 155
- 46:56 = 49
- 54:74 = 61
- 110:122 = 119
